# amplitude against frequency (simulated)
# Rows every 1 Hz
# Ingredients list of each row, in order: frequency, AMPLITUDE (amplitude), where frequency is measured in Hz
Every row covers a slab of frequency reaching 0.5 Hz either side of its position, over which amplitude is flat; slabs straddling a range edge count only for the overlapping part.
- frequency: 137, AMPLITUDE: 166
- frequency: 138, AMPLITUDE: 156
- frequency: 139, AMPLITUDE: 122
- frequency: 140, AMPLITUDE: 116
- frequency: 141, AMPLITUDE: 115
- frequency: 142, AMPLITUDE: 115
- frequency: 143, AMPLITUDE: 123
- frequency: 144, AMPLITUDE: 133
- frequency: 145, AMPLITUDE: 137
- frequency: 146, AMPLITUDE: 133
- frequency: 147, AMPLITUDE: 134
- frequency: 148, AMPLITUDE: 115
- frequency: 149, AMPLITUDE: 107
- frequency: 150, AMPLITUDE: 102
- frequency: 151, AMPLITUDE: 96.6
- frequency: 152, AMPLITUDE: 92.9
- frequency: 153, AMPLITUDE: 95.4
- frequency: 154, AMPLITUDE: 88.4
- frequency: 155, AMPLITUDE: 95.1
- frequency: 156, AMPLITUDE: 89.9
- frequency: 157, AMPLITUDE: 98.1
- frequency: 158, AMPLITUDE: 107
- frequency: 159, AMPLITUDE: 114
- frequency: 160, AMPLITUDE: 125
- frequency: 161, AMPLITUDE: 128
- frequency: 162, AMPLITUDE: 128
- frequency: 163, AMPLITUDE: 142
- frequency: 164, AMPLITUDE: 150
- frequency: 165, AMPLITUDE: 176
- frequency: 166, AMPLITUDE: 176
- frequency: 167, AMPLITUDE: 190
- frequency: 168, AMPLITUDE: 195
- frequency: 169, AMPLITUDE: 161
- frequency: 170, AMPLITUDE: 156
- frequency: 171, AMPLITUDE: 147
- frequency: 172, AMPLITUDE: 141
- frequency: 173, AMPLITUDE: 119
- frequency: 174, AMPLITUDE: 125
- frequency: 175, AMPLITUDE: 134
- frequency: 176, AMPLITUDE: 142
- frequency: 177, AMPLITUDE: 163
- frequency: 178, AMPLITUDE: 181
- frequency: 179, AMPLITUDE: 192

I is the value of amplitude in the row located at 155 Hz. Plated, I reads 95.1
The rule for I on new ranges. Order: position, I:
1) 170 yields 156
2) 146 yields 133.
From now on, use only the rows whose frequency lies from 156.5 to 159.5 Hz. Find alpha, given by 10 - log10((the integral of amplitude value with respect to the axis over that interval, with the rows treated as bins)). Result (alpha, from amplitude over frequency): 7.50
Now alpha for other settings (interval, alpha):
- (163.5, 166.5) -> 7.30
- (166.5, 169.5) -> 7.26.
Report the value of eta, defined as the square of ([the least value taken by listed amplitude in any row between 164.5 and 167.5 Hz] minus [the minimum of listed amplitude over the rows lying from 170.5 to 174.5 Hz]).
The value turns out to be 3249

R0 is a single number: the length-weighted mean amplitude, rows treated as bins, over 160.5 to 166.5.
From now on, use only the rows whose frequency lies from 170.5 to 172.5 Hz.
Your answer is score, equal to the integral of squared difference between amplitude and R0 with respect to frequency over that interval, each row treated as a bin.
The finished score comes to 90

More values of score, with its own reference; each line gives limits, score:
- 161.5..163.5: 548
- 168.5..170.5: 157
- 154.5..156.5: 6626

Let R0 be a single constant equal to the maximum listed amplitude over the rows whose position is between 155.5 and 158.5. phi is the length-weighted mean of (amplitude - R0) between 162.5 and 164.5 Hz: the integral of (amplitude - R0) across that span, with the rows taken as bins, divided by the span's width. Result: 39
